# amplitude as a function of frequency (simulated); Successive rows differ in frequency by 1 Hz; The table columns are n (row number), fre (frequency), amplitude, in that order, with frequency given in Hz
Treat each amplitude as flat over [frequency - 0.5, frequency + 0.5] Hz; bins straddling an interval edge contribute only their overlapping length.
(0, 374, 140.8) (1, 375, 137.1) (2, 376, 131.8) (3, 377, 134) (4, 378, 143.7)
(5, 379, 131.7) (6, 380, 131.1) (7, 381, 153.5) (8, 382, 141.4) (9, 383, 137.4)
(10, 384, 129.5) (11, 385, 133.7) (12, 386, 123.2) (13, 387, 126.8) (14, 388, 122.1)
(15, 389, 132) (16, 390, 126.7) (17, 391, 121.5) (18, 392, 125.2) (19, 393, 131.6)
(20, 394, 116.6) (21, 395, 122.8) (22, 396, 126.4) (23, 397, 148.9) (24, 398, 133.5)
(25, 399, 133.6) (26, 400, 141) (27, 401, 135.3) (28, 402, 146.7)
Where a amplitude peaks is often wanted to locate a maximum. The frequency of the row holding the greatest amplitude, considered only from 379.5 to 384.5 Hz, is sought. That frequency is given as 381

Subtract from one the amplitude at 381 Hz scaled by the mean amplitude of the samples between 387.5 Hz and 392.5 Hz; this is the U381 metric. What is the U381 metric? -0.22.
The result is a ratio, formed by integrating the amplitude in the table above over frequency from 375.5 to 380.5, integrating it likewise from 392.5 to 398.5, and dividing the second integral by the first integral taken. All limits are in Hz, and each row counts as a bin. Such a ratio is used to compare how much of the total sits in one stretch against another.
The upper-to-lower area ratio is 1.2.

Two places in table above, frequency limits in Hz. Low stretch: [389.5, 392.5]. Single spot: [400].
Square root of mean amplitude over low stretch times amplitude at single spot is 132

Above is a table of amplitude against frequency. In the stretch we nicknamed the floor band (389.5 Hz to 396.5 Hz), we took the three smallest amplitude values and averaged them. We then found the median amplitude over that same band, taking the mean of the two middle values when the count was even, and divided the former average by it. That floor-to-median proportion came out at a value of 0.961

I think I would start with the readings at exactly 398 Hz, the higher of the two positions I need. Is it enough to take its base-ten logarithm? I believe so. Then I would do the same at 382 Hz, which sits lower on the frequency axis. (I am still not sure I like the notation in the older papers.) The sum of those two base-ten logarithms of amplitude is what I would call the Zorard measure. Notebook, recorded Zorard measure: 4.28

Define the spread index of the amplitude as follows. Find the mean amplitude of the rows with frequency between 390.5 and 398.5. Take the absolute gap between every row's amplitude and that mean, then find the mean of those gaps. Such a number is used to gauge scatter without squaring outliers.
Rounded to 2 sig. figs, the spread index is 7.3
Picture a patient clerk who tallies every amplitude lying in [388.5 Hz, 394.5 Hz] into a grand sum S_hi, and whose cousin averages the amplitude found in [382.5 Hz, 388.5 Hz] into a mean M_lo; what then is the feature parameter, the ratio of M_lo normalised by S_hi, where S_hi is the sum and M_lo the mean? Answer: 0.171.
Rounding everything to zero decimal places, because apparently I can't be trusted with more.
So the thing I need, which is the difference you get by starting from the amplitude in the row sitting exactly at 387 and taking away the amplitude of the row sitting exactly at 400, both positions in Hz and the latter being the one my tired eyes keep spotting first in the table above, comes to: -14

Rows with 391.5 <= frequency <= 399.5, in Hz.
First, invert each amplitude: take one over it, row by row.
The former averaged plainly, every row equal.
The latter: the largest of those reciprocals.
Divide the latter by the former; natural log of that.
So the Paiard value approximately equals 0.103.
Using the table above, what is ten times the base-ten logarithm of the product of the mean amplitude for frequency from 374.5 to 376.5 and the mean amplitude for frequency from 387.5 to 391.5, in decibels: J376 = 42.3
